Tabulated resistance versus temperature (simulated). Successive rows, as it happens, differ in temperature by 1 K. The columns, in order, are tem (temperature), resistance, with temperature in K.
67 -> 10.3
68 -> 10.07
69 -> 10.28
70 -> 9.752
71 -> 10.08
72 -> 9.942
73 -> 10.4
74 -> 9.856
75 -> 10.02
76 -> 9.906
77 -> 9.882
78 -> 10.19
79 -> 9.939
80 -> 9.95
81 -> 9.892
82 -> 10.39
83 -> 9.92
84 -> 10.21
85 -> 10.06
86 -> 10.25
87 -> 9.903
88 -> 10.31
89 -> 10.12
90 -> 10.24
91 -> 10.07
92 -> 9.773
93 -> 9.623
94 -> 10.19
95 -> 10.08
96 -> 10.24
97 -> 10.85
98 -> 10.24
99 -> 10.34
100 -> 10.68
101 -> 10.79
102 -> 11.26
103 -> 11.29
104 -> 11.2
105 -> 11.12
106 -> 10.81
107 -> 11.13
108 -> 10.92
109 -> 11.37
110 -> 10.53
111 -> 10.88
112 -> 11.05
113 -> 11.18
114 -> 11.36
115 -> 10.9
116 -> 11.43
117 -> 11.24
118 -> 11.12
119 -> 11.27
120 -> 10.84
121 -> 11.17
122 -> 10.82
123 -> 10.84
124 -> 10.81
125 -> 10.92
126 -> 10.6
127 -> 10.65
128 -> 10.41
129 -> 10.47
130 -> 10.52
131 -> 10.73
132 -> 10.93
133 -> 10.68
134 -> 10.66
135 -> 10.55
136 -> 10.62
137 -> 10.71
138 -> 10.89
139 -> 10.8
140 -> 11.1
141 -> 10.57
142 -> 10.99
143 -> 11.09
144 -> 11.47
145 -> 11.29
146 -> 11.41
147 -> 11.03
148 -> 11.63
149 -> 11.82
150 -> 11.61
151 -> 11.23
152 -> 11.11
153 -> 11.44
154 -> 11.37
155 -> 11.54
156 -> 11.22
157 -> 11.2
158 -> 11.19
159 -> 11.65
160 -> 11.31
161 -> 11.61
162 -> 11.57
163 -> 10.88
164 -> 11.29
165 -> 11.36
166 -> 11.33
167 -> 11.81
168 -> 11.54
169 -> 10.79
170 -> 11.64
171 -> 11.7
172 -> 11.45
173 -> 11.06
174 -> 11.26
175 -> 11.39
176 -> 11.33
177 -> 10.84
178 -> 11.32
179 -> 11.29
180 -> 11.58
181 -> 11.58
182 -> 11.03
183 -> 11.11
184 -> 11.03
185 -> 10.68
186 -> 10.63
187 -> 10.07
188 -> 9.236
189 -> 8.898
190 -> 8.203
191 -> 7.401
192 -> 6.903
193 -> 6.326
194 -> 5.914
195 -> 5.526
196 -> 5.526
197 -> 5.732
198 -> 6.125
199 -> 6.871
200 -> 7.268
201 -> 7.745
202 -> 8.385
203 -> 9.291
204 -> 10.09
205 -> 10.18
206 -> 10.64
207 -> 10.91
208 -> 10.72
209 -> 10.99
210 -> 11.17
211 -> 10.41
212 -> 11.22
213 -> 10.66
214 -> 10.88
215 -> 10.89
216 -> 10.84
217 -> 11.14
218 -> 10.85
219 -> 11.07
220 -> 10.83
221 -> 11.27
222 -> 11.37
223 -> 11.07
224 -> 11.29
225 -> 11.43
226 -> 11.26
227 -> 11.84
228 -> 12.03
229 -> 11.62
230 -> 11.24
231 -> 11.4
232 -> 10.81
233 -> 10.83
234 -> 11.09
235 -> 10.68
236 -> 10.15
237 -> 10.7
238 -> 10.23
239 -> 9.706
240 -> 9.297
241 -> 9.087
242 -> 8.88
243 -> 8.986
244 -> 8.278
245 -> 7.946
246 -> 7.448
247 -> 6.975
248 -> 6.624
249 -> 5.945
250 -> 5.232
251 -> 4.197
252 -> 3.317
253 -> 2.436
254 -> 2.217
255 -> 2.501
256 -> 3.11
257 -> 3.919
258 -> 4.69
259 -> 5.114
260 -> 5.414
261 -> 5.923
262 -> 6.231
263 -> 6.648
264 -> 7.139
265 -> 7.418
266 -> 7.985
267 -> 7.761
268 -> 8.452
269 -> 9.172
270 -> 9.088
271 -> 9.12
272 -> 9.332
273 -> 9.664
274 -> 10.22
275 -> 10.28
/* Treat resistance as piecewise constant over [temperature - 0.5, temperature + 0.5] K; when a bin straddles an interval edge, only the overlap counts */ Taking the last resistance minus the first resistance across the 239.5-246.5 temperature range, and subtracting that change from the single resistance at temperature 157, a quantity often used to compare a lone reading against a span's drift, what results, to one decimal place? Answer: 13.0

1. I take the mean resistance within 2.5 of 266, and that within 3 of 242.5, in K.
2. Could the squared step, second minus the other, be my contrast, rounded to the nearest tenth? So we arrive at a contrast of 1.0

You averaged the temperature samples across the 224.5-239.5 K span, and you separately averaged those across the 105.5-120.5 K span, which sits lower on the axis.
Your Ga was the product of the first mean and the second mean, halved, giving 61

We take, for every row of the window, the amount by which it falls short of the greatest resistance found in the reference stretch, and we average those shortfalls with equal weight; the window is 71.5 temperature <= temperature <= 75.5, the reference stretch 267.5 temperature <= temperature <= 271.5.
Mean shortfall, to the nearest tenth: -0.9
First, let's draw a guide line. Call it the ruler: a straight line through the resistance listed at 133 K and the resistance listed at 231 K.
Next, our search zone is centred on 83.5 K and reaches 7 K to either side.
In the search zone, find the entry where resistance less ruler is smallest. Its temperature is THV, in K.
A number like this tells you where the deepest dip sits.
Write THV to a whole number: 87 K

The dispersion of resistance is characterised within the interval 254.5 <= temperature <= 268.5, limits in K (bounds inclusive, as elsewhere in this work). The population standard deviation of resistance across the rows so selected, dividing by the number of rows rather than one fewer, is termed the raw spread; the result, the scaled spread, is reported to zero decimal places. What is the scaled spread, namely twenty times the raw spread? 36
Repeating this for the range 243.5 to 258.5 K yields 41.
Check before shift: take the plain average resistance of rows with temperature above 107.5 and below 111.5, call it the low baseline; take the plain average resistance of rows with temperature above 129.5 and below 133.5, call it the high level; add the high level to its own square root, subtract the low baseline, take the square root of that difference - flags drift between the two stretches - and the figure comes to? 1.8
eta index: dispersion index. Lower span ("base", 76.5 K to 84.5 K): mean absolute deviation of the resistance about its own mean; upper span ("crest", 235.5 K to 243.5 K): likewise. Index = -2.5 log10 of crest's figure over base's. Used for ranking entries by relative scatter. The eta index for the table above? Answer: -1.4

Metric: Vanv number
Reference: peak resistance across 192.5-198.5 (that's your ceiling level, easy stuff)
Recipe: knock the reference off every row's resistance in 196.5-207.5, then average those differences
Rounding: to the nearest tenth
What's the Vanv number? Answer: 2.2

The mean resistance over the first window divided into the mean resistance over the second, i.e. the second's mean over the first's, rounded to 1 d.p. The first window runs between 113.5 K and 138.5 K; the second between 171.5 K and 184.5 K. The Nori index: 1.0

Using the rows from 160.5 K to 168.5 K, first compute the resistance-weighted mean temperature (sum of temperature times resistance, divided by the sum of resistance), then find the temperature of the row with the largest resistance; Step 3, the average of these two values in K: 165.8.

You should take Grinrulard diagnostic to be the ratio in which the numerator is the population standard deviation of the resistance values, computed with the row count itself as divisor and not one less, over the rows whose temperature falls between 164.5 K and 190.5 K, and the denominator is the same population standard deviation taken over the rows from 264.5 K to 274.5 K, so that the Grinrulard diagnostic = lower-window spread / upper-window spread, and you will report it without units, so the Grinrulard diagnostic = 1.0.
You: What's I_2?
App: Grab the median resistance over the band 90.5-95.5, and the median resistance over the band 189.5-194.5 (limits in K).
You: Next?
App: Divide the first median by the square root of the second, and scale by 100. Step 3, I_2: 383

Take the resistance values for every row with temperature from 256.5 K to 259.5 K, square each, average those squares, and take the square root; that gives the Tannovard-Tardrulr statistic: 4.6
